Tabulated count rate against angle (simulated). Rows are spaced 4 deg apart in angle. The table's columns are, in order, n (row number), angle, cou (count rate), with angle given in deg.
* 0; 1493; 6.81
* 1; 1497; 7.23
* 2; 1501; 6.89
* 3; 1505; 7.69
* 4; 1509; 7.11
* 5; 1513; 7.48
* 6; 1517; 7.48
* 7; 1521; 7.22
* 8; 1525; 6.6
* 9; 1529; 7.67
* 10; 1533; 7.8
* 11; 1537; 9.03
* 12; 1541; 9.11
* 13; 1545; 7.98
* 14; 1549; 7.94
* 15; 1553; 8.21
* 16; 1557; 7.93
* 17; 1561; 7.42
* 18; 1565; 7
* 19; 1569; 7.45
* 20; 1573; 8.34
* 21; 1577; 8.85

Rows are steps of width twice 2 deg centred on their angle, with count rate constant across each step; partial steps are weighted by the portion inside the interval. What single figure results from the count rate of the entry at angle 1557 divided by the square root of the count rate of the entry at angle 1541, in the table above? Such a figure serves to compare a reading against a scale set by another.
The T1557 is 2.6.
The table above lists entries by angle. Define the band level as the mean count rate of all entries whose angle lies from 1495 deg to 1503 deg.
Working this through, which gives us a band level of 7.06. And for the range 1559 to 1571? 7.29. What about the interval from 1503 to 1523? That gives 7.40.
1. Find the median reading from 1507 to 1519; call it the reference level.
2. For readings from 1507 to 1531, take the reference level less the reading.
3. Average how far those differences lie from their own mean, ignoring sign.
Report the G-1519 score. 0.28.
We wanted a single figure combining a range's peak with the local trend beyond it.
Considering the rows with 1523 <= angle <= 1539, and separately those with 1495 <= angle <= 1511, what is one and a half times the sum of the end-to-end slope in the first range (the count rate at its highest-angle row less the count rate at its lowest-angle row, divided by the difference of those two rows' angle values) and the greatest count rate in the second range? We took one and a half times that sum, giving 11.8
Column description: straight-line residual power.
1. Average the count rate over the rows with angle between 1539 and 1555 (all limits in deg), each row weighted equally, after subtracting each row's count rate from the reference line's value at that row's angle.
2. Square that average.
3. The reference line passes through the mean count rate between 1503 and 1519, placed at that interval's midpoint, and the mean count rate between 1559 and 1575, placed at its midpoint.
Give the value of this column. 0.636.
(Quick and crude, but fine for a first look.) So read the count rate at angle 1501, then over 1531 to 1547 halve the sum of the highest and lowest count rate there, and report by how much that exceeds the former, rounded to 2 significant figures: 1.6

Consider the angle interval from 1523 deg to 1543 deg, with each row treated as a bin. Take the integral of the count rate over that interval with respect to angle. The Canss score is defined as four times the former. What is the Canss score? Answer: 643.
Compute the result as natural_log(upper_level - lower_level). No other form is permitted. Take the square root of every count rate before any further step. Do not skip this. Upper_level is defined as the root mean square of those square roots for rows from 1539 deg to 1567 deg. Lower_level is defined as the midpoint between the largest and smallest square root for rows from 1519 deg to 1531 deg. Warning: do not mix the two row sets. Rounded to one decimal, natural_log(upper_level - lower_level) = -1.9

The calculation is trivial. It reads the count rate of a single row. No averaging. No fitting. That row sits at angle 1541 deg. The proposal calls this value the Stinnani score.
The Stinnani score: 9.11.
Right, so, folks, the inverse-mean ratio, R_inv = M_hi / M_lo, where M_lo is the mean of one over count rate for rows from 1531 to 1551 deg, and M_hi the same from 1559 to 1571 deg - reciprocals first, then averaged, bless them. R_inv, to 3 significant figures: 1.14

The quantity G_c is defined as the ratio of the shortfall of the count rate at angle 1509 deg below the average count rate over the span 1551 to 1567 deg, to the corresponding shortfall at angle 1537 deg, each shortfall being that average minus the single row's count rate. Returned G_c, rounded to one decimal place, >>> -0.4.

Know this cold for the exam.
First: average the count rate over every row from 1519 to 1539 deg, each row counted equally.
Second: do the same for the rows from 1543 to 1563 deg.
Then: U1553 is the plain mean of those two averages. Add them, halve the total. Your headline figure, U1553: 7.8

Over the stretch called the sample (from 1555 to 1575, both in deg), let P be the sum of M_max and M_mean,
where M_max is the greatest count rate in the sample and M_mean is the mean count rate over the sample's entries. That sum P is 16.0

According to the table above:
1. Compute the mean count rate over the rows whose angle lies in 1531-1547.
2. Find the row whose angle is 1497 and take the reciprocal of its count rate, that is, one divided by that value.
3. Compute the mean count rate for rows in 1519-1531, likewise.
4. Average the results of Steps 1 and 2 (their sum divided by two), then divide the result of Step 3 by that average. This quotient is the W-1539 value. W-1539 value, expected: 1.66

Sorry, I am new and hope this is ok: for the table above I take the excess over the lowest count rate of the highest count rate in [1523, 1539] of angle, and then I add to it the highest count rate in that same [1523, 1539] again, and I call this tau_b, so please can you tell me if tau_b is 11.5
